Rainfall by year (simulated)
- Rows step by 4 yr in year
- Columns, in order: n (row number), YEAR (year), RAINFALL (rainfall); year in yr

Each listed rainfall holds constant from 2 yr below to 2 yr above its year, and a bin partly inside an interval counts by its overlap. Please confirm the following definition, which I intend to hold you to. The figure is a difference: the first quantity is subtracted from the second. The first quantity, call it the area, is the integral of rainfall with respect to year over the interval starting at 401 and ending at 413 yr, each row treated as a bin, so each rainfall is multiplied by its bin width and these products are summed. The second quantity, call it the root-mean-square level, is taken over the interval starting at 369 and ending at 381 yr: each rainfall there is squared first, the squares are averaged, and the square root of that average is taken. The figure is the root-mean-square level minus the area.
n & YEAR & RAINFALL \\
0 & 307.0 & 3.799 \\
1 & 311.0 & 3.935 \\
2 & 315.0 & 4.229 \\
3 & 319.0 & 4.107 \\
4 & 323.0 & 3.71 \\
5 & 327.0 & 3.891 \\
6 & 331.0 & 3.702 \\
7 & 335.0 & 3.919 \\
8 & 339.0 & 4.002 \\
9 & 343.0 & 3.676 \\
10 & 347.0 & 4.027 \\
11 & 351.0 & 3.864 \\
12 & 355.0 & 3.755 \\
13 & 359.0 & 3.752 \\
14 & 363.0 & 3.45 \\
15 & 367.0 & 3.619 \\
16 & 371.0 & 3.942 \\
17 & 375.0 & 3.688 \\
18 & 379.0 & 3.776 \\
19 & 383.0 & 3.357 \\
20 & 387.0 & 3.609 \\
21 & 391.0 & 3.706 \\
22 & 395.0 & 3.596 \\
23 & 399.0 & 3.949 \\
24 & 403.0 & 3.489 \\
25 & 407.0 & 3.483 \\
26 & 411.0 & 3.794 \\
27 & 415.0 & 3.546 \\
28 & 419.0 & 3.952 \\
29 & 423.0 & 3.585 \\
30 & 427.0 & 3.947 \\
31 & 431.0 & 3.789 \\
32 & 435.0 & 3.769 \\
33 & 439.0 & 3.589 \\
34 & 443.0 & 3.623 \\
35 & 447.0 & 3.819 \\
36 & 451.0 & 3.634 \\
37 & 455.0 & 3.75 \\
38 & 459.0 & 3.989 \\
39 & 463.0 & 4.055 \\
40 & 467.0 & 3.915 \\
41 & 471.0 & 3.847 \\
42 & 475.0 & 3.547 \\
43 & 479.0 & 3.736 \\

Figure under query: -39.3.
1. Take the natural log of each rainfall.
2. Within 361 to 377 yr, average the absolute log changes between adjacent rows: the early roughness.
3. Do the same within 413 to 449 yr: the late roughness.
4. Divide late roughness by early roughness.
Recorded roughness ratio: 0.86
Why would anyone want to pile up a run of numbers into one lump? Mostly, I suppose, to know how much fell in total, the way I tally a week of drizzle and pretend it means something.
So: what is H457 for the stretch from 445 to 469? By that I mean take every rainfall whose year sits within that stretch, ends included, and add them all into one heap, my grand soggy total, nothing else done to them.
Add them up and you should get 23.2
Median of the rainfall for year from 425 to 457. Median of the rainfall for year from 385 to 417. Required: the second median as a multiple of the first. 0.96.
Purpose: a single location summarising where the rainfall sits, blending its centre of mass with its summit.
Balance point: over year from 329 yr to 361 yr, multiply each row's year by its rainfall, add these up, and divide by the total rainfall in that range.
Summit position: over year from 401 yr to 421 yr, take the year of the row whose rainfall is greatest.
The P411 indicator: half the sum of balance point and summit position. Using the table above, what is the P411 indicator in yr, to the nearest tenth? 382.0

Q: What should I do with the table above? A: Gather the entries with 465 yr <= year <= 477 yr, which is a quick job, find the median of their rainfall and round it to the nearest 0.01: 3.85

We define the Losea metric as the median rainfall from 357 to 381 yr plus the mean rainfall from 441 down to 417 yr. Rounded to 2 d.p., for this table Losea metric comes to 7.49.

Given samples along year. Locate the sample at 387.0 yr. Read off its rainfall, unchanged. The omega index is 3.609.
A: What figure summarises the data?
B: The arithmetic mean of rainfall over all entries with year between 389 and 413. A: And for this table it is 3.67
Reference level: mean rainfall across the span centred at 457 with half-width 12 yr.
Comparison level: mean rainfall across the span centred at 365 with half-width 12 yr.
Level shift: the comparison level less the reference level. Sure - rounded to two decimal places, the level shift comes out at -0.16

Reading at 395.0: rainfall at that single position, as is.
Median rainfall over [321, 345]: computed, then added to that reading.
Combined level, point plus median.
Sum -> 7.4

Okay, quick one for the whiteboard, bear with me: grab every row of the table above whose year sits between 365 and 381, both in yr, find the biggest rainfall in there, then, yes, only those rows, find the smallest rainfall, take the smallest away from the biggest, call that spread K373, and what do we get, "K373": 0.323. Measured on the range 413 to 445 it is 0.406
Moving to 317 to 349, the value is 0.431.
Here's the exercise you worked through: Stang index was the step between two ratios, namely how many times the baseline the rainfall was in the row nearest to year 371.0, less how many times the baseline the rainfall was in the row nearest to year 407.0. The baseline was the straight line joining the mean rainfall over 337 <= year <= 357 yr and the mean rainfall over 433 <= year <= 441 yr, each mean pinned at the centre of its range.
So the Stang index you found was 0.10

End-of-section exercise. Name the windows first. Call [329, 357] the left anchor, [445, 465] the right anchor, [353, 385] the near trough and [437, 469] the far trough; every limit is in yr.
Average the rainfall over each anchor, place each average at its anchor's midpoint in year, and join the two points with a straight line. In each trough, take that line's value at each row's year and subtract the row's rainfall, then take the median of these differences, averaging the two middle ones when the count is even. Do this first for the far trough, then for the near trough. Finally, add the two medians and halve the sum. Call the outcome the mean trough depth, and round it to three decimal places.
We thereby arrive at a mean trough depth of 0.097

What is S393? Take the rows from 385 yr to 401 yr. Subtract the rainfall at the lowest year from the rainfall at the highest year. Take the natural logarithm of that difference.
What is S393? -1.1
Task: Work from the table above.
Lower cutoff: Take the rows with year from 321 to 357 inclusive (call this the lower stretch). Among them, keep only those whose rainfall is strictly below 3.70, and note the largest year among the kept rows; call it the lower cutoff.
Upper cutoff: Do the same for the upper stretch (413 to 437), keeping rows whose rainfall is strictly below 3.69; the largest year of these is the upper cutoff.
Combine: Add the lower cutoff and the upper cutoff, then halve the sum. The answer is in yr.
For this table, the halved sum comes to 383 yr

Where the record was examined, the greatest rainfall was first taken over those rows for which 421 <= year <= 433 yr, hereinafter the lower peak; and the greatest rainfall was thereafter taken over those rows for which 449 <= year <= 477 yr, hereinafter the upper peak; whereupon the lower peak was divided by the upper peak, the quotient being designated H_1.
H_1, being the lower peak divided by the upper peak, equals 0.97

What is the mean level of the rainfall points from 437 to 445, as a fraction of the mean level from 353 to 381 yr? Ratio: 0.97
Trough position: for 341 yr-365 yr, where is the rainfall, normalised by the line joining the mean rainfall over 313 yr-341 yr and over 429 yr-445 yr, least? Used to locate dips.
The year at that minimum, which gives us 363.0 yr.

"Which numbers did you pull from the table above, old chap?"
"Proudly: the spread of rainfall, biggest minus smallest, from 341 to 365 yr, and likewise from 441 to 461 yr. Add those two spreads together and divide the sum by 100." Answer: 0.0094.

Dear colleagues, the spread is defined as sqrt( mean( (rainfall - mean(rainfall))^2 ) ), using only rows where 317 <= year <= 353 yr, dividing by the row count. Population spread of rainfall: 0.146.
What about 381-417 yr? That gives 0.169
